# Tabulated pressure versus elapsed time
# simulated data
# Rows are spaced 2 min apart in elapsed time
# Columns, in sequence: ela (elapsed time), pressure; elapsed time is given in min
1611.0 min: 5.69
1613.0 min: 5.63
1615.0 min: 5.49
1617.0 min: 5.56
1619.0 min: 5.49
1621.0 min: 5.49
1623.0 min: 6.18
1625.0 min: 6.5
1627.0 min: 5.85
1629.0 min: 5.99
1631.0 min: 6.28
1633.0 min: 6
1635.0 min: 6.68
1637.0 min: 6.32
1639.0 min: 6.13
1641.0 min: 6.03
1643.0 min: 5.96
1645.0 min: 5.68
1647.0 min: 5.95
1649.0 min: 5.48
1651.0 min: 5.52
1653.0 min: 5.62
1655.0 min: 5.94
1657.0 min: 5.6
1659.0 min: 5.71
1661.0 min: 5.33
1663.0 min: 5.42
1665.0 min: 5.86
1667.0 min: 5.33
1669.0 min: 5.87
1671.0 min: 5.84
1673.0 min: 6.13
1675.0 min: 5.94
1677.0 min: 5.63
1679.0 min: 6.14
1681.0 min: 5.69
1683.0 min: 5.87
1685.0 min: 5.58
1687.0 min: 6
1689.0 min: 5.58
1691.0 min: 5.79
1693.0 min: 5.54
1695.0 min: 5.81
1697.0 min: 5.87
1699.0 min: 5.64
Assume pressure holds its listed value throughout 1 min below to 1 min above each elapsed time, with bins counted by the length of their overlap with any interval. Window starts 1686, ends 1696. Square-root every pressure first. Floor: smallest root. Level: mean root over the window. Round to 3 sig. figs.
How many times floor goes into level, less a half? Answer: 0.518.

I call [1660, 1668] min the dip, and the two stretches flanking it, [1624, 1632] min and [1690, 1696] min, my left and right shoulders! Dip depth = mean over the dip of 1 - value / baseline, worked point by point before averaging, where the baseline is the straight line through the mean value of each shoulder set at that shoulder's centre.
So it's 0.072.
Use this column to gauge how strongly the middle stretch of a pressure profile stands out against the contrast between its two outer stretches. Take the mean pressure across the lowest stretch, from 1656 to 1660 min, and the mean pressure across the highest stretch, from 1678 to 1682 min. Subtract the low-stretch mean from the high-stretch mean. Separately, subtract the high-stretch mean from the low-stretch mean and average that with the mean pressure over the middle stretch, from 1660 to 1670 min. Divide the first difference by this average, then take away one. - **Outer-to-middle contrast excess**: -0.90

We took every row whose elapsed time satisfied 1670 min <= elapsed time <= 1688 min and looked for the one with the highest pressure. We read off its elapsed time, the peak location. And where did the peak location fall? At 1679.0 min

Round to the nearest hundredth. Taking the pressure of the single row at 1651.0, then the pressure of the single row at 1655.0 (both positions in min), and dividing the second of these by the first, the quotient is 1.08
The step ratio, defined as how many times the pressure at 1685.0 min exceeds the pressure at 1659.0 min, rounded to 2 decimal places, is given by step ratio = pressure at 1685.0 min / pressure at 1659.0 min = 0.98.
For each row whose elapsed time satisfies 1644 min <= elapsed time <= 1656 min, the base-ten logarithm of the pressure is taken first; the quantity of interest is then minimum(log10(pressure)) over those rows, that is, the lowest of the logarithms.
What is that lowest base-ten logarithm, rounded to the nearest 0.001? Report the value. 0.739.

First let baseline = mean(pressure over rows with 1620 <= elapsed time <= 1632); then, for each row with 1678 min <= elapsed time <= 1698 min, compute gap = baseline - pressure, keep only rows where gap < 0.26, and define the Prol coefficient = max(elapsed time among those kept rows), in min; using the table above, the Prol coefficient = 1697.0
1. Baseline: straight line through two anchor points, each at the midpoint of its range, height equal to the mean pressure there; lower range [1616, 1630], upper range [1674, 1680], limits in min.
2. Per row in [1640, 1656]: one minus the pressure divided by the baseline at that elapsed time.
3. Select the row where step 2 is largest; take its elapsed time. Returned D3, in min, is 1649.0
